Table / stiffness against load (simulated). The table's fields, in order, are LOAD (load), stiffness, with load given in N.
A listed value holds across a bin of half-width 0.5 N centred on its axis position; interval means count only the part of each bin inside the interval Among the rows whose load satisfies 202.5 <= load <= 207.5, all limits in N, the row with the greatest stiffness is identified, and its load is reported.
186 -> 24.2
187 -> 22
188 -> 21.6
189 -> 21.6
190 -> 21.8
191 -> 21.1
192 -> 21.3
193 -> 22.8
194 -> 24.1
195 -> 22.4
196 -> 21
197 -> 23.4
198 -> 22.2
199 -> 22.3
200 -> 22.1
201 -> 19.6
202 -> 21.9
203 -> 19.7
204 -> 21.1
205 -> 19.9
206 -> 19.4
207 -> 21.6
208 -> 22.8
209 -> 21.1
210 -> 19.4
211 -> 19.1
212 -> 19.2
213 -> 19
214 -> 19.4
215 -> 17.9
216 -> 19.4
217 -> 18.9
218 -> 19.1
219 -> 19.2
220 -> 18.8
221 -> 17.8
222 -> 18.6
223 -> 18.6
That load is 207 N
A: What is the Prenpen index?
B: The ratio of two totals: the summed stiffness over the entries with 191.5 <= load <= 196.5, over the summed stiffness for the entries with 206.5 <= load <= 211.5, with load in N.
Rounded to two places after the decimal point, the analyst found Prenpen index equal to 1.07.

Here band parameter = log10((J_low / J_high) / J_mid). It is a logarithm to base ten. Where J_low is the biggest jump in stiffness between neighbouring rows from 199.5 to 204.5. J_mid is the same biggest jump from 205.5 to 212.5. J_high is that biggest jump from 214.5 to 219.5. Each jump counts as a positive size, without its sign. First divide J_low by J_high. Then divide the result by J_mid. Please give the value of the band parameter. -0.12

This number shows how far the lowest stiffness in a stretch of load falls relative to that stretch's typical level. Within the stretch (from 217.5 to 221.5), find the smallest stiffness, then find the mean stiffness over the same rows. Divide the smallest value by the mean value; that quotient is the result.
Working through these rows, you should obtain 0.951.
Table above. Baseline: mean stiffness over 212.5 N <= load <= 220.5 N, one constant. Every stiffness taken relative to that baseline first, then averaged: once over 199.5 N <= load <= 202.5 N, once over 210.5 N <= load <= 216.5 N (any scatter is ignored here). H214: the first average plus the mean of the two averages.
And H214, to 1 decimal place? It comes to 3.4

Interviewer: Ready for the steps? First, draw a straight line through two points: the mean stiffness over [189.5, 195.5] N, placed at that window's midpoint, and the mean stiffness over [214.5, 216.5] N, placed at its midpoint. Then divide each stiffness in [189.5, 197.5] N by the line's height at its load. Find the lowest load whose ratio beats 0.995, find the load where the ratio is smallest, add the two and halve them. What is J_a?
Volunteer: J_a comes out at 192.0 N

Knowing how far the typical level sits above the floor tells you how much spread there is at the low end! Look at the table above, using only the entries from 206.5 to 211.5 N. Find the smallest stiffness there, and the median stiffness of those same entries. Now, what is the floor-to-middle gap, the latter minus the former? 2.0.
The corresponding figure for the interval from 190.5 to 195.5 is 1.3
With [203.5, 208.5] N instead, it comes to 1.7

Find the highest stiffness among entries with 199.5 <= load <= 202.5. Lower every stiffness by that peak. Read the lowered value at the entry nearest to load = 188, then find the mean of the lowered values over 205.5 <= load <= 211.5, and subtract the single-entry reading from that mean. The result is -1.0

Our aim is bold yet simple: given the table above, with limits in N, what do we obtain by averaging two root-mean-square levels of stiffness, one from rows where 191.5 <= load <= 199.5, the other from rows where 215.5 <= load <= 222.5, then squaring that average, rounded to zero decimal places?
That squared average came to 426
